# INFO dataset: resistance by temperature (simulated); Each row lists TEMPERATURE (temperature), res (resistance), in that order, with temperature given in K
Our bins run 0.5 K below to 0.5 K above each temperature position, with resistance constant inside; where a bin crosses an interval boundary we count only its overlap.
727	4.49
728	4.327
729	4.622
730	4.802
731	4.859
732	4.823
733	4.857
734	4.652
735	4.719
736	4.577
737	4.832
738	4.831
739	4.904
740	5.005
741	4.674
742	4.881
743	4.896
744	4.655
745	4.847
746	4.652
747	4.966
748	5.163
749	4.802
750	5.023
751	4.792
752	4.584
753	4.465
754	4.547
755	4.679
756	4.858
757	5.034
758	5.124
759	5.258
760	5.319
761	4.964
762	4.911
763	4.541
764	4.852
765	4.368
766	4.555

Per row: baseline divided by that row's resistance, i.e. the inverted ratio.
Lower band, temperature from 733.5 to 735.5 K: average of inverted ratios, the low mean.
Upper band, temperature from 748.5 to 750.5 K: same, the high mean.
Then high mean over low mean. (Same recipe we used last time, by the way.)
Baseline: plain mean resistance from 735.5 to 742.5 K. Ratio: 0.95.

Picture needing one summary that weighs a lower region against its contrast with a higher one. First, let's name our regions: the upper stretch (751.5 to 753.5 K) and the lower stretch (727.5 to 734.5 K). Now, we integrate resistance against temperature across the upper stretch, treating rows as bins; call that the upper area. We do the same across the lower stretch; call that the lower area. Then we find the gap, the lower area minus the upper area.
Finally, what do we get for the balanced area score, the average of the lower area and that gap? 28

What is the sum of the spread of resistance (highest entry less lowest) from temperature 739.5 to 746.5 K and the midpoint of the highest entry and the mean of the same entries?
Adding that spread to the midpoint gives 5.26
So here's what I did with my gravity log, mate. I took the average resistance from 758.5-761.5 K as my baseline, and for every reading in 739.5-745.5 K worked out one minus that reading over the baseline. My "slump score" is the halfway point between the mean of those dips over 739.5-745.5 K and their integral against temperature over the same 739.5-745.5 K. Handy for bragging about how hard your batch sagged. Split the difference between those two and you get 0.239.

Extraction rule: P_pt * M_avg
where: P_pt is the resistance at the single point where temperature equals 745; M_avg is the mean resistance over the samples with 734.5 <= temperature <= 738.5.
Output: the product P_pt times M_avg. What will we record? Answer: 23.0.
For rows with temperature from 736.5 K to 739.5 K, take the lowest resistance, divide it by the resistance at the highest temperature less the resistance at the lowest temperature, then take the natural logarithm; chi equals 4.2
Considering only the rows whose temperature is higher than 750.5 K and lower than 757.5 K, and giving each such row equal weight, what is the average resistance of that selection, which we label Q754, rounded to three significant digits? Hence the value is 4.71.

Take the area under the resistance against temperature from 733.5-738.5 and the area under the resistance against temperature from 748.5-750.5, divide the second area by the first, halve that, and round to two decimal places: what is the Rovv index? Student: 0.21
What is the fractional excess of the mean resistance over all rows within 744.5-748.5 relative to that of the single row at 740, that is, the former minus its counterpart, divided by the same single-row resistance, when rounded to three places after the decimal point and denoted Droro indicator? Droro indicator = -0.020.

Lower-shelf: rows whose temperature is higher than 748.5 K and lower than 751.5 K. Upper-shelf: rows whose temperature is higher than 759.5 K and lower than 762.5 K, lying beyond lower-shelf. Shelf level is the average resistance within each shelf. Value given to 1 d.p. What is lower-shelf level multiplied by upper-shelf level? 24.7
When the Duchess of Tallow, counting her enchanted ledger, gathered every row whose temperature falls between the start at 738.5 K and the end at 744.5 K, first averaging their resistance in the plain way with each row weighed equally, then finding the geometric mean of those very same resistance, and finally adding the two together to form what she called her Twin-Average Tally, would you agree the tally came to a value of 9.7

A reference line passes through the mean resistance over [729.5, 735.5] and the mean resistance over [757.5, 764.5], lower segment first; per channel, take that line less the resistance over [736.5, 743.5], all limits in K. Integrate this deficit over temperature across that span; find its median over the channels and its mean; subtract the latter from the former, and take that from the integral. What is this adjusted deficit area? -0.1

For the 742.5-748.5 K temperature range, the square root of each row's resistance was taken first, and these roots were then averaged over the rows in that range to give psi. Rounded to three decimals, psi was 2.205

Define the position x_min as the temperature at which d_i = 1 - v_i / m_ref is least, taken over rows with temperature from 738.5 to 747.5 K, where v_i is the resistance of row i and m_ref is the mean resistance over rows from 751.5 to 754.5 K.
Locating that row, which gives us 740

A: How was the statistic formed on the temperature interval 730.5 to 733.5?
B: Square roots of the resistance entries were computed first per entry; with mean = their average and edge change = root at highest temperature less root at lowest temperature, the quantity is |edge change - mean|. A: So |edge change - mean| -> 2.20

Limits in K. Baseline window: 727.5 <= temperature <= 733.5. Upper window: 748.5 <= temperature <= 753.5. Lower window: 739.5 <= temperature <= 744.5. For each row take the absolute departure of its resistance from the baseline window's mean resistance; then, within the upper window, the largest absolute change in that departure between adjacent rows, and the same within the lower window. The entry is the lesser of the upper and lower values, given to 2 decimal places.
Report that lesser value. 0.23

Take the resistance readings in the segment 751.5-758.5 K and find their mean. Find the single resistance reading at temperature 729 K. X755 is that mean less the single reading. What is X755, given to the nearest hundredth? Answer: 0.13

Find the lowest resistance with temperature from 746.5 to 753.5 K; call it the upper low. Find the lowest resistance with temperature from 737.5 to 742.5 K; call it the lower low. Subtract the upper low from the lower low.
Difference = 0.21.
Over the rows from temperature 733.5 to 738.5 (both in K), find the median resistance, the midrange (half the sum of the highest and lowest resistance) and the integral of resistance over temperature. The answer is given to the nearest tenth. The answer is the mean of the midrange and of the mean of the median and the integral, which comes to 9.4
